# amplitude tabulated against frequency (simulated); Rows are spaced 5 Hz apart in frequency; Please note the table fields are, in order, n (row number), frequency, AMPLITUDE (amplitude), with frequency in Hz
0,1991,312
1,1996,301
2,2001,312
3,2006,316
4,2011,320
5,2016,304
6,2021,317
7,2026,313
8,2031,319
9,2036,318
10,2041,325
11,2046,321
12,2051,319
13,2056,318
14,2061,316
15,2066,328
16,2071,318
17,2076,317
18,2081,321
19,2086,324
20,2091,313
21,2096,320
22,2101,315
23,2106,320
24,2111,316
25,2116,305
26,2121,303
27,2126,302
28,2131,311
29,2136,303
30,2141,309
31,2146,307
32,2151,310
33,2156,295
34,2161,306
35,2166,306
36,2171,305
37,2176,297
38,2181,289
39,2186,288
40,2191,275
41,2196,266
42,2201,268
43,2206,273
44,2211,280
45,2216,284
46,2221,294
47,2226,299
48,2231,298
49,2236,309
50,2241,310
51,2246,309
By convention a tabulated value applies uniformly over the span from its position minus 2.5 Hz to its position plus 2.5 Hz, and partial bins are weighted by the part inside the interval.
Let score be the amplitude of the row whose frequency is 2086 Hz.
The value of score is 324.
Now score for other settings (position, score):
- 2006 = 316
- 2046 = 321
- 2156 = 295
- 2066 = 328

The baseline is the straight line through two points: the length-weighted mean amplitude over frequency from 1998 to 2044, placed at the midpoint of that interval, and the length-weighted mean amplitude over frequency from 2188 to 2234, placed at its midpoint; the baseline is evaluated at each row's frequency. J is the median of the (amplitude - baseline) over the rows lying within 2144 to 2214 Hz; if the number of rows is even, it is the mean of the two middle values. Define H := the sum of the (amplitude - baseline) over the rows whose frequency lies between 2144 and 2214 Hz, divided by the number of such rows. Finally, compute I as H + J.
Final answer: 4.6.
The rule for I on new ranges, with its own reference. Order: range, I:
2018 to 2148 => 20.7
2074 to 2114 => 31.1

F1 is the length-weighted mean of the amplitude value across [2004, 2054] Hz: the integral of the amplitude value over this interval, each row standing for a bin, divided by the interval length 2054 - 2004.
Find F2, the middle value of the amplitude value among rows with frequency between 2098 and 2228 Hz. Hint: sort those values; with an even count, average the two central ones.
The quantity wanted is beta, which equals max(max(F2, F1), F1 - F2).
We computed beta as 317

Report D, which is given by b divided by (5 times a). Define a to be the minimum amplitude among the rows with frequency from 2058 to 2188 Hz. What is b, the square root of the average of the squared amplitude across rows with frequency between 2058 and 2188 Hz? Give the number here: 0.215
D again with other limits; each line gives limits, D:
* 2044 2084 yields 0.202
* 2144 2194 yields 0.217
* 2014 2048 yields 0.208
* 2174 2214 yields 0.210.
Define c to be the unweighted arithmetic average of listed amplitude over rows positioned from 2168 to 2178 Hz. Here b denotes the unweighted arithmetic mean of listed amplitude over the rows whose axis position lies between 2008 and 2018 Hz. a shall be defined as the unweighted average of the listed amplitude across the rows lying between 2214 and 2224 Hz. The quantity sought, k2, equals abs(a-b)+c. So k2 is 324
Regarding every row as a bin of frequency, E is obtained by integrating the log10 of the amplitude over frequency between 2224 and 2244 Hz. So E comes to 49.7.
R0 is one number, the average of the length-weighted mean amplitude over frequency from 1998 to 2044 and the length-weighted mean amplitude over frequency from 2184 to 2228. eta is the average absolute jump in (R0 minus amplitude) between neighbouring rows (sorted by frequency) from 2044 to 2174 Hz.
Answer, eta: 5.4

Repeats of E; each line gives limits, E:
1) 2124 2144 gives 49.7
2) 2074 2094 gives 50.1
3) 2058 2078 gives 50.1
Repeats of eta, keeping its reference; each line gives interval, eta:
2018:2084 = 4.5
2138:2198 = 6.5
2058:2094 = 6.8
